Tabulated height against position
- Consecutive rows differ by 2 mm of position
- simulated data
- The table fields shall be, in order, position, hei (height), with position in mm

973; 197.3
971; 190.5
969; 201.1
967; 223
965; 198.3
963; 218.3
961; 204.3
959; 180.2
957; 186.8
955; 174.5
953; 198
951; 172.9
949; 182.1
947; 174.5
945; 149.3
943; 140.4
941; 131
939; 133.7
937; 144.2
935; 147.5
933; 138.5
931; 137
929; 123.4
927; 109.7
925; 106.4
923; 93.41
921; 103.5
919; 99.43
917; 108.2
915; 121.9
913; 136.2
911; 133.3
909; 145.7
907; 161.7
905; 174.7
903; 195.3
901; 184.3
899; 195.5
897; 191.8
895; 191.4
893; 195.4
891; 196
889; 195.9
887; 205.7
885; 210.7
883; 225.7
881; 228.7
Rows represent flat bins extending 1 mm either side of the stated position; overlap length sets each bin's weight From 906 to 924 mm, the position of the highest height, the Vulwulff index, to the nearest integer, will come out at 907 mm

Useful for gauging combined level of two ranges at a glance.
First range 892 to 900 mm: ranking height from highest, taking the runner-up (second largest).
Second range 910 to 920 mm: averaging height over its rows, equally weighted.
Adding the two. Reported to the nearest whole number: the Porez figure 315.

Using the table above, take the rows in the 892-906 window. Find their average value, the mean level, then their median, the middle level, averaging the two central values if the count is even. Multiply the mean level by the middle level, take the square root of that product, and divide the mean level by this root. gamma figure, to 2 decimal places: 0.99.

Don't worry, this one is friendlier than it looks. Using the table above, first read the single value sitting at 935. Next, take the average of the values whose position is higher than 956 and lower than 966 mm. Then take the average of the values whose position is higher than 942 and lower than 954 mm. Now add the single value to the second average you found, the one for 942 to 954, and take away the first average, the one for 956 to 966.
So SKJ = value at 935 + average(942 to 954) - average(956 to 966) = 119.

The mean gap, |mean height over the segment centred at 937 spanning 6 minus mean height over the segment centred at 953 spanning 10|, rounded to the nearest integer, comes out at 41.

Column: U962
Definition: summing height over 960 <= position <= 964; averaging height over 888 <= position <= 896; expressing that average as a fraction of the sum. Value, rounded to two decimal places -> 0.46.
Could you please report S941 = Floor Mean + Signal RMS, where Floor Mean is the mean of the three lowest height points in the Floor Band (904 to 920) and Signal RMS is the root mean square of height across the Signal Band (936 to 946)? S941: 250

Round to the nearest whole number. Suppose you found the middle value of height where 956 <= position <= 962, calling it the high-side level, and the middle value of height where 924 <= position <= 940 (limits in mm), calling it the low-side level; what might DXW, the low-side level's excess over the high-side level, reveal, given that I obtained -51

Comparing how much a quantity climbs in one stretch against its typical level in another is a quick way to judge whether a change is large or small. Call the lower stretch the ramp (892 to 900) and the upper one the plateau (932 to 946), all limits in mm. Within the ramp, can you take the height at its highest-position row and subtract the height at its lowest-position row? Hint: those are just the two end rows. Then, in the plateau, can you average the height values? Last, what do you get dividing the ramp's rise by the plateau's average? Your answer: 0.00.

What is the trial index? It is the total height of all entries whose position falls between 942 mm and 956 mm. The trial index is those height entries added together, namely 1192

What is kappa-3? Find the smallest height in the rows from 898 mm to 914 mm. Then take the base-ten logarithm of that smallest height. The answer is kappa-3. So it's 2.12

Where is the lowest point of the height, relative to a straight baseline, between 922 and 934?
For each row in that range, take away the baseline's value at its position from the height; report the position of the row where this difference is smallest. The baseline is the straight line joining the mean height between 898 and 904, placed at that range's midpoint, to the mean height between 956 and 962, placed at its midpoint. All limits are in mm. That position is 923 mm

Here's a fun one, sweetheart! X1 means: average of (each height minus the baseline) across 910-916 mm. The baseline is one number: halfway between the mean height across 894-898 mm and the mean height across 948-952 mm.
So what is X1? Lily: -54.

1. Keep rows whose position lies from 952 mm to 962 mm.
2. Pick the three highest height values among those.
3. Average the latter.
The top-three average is 196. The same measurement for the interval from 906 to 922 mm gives 148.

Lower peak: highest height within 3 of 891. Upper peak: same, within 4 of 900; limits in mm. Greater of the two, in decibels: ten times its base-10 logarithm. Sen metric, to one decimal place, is 22.9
